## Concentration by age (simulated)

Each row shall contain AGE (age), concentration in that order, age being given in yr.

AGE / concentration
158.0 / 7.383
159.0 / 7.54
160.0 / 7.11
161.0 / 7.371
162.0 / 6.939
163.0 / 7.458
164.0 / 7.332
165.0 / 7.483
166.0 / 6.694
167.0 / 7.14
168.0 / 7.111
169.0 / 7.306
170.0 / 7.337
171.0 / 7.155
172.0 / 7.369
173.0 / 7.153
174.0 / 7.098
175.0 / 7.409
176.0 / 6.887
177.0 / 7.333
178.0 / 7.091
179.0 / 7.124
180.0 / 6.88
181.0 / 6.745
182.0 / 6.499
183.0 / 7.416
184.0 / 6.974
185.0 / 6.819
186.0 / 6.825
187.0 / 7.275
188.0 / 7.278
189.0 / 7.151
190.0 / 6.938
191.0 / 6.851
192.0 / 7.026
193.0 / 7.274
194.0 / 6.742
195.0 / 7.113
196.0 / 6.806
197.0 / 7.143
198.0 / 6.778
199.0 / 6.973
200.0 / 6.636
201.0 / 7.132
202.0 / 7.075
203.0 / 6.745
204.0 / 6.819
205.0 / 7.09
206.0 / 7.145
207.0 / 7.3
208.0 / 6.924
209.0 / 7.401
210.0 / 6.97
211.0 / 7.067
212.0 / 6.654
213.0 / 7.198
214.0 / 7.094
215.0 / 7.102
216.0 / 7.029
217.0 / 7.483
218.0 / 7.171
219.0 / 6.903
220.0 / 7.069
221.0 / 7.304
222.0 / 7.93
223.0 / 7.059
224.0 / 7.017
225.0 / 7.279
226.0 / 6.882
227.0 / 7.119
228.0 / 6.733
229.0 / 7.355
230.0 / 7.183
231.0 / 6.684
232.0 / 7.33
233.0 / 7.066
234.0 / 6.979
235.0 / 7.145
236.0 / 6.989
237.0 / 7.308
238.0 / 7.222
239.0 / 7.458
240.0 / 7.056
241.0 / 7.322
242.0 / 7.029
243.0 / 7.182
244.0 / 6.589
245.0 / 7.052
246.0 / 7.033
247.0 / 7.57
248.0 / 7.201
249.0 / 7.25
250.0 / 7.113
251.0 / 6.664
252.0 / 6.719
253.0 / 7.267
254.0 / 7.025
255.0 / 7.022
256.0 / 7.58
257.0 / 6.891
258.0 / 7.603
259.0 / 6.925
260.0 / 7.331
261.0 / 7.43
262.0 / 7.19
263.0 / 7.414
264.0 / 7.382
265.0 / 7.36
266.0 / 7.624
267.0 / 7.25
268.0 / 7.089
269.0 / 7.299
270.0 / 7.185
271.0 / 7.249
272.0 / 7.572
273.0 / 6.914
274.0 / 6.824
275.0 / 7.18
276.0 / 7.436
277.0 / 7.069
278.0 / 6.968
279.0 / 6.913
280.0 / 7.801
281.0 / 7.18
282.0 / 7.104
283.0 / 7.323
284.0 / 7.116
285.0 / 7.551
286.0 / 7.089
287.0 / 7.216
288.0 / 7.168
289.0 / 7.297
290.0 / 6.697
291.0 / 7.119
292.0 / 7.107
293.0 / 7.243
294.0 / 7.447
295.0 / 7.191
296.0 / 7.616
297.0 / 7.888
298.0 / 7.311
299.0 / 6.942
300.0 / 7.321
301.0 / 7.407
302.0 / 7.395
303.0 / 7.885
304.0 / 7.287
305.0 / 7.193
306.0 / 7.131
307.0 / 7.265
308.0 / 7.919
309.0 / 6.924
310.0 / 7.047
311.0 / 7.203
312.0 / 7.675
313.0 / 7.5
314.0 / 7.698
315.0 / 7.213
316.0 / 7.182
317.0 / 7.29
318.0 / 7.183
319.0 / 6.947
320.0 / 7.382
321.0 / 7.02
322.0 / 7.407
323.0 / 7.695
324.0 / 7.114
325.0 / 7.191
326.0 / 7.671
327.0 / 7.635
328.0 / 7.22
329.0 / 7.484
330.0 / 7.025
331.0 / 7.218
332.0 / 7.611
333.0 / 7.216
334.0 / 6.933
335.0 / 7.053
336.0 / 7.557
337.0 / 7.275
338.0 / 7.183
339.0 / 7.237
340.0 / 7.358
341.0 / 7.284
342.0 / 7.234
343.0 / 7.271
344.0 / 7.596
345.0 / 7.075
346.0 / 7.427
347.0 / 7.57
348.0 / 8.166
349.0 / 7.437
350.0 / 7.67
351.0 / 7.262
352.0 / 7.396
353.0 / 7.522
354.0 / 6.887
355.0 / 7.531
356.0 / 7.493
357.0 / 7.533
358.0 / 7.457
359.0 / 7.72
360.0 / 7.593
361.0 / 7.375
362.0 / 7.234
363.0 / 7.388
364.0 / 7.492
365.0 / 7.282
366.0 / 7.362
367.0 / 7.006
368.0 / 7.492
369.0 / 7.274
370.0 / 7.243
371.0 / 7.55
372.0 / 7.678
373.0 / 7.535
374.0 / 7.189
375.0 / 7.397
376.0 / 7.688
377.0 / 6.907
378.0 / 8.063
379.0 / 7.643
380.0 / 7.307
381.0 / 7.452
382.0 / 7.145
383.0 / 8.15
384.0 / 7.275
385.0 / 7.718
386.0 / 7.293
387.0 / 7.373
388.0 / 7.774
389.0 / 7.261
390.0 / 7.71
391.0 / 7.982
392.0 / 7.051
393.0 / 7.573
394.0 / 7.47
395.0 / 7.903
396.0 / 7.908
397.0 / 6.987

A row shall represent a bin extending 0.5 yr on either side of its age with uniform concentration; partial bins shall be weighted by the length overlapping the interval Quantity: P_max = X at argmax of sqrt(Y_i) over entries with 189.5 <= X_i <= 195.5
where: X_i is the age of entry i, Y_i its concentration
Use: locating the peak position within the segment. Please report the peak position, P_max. 193.0 yr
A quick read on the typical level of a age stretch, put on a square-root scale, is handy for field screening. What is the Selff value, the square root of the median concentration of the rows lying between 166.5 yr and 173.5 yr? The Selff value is 2.67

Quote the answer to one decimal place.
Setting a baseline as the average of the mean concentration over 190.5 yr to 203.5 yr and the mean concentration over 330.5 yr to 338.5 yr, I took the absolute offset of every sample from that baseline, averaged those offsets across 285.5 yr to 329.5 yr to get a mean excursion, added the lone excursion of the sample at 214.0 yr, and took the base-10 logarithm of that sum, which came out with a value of -0.6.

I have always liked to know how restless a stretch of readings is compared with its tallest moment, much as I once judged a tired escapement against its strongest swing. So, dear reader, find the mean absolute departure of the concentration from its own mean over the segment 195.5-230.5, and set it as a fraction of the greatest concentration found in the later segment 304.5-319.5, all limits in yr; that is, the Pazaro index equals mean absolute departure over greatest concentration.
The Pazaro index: 0.0230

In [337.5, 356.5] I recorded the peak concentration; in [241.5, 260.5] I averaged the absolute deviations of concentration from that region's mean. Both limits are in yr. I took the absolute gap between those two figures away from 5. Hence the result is -2.94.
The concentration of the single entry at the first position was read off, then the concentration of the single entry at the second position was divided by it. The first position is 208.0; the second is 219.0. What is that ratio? 1.00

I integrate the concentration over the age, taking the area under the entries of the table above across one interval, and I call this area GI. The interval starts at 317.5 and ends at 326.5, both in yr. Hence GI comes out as 66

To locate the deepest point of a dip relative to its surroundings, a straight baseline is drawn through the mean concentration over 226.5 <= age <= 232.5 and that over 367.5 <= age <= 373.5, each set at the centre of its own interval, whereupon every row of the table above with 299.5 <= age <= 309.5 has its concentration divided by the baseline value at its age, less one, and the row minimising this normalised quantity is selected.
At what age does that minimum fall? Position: 309.0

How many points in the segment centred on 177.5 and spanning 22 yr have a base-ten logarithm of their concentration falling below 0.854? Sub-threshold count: 12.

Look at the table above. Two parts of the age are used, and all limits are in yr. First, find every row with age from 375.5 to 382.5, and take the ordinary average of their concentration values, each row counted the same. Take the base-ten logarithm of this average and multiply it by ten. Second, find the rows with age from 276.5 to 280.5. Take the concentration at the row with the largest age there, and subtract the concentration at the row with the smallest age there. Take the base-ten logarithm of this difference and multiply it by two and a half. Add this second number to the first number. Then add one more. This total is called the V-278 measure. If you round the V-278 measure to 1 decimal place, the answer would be 9.4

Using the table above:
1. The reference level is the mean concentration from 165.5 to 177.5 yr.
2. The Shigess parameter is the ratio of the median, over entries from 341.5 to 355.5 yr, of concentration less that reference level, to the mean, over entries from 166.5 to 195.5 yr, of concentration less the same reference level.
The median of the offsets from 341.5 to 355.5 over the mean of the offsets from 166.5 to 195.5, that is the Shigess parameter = -3.1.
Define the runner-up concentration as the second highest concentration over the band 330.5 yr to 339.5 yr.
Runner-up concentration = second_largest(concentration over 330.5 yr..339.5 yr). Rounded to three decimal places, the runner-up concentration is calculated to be 7.557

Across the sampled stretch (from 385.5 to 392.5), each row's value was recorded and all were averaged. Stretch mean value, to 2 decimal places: 7.49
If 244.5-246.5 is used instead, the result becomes 7.04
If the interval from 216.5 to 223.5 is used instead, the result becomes 7.27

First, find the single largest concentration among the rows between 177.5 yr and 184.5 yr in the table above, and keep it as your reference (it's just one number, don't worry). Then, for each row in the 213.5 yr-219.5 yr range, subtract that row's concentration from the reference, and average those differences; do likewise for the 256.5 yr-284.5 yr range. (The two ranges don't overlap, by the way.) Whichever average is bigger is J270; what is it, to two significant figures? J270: 0.29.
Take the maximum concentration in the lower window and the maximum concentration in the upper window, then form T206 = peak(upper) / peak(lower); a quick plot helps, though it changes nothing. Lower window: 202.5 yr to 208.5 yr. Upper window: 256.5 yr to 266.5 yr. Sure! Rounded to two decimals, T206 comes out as 1.04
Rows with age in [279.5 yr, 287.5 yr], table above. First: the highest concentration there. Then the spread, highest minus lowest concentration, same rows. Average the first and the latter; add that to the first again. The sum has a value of 12.1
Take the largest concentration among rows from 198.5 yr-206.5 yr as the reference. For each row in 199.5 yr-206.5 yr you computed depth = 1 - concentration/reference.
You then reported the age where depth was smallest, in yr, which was 206.0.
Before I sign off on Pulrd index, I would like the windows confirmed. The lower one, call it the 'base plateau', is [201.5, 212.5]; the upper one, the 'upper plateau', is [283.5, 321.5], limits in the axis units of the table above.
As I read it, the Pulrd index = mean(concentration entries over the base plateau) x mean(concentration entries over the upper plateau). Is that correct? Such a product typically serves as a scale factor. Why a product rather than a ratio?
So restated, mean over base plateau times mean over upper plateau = 51.2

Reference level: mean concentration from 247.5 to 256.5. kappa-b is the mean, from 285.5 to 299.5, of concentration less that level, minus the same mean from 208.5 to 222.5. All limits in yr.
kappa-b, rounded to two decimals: 0.07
